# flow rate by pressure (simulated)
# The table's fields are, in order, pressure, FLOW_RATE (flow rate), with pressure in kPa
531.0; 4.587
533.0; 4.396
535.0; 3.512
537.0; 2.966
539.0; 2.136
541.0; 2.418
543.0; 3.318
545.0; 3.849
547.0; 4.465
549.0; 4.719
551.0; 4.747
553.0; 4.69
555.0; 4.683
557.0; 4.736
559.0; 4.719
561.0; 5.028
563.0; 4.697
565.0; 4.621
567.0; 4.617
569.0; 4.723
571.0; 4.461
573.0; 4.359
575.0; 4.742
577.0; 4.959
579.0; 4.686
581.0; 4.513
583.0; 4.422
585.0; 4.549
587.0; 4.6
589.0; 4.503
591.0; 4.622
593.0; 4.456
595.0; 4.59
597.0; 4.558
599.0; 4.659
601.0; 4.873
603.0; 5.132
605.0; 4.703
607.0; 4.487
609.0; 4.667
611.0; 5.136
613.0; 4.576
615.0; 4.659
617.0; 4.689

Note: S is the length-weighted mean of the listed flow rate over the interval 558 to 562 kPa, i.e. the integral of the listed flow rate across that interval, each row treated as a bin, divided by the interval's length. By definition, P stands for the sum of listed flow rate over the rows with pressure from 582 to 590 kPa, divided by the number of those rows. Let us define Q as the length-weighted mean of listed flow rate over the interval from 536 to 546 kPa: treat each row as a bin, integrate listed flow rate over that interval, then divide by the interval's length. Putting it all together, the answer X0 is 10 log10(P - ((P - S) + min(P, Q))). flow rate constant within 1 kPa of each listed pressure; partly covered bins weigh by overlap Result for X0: 3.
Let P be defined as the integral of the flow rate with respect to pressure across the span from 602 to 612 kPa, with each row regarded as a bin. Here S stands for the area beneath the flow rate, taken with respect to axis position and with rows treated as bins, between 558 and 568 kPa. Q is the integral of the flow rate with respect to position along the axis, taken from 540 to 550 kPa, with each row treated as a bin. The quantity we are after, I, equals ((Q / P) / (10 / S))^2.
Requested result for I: 14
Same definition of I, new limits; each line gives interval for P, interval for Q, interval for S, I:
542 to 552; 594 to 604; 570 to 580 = 27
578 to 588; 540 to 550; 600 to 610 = 15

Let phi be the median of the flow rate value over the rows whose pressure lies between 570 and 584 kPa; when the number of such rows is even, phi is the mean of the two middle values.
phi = 4.51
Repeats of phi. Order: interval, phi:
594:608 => 4.66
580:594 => 4.51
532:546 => 3.32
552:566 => 4.70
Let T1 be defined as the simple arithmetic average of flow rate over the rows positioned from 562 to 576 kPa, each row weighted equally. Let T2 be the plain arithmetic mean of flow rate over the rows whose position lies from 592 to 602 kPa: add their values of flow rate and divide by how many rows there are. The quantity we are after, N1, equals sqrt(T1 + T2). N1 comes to 3.04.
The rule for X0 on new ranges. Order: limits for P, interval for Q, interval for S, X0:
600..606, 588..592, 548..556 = -8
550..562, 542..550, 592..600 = -3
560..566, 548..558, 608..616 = -14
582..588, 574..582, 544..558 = -15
